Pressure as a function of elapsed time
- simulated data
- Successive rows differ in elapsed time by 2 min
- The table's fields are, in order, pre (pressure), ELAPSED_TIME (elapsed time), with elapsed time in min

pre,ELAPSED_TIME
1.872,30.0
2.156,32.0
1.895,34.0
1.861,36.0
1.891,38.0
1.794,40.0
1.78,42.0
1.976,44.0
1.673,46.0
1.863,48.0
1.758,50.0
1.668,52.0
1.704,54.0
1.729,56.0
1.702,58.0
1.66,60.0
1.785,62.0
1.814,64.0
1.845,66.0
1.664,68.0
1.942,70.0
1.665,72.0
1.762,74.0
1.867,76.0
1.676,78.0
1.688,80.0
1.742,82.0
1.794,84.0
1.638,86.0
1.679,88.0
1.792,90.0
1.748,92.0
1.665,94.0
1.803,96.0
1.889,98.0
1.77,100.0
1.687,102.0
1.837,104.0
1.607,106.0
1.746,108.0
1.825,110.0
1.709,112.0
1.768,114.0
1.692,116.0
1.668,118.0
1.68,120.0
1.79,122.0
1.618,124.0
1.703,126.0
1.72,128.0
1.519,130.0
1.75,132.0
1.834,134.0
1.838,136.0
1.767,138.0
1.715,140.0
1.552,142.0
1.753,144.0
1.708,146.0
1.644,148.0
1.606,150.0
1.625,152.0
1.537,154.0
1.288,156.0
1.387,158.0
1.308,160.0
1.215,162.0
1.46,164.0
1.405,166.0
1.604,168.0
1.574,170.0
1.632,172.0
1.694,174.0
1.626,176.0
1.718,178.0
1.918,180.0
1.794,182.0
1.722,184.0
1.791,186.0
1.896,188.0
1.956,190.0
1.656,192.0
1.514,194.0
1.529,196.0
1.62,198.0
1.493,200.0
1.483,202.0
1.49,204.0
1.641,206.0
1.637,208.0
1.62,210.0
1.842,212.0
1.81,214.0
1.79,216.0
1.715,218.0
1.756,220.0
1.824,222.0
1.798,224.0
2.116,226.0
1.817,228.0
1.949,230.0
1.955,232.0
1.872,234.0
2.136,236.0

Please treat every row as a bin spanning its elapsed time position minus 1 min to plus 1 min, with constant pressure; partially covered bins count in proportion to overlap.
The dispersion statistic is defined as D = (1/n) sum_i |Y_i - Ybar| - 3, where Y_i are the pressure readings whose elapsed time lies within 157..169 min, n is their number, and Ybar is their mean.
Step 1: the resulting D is -2.91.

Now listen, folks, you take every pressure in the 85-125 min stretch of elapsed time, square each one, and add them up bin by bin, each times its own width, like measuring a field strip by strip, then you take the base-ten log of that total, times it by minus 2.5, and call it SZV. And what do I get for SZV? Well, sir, -5.198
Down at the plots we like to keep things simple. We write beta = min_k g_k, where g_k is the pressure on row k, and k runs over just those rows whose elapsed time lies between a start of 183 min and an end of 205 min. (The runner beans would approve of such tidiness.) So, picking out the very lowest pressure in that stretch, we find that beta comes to 1.483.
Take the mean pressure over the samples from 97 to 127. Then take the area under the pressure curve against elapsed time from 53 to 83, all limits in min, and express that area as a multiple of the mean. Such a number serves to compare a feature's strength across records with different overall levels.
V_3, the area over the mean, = 30.3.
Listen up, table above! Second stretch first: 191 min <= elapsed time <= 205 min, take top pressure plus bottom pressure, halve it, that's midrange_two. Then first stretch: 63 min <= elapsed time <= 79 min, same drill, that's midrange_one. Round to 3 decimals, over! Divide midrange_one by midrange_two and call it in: 1.149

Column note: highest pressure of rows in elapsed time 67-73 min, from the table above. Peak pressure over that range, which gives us 1.942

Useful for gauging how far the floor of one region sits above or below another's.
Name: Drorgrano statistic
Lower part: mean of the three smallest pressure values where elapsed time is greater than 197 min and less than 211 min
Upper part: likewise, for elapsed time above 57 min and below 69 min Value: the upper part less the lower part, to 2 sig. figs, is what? 0.19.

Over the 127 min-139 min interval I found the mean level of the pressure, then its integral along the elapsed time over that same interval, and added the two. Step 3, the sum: 23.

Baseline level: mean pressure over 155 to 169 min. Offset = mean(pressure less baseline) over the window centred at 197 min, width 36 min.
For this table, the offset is 0.309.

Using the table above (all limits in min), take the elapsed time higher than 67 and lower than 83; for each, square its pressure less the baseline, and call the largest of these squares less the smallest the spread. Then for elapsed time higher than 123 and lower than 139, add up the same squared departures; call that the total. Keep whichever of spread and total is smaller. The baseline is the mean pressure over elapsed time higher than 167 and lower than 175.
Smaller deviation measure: 0.098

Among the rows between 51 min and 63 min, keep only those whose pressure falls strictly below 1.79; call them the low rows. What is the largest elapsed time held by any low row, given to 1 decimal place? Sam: 62.0 min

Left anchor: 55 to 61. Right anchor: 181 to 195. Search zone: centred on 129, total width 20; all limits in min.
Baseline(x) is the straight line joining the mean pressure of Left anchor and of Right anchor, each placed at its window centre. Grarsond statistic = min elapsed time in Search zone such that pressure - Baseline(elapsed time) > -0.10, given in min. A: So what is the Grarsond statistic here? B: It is 120.0 min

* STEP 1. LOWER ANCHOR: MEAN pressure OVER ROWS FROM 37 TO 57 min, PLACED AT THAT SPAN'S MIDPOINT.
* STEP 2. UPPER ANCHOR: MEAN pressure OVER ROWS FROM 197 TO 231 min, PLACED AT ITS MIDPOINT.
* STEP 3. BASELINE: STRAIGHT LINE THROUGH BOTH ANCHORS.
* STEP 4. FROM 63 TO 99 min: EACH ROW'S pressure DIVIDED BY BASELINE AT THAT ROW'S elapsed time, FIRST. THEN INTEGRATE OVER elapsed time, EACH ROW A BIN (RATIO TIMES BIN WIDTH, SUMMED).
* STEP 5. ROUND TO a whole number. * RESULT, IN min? 36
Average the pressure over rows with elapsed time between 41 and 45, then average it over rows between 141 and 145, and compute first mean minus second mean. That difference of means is 0.23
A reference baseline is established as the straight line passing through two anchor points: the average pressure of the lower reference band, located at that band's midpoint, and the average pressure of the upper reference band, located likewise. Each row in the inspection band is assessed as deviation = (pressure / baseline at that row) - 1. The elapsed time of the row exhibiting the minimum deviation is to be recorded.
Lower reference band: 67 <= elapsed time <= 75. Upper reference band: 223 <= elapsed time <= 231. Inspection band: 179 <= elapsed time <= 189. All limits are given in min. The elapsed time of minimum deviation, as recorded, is 184.0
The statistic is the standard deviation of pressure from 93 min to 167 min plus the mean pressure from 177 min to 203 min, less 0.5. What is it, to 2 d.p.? 1.36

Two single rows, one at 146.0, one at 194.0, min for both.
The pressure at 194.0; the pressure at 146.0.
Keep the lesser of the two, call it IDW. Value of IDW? 1.51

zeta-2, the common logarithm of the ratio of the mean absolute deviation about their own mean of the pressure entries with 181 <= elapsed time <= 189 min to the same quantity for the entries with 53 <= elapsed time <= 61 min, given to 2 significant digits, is 0.39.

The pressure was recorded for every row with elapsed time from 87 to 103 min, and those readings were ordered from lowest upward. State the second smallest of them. 1.679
